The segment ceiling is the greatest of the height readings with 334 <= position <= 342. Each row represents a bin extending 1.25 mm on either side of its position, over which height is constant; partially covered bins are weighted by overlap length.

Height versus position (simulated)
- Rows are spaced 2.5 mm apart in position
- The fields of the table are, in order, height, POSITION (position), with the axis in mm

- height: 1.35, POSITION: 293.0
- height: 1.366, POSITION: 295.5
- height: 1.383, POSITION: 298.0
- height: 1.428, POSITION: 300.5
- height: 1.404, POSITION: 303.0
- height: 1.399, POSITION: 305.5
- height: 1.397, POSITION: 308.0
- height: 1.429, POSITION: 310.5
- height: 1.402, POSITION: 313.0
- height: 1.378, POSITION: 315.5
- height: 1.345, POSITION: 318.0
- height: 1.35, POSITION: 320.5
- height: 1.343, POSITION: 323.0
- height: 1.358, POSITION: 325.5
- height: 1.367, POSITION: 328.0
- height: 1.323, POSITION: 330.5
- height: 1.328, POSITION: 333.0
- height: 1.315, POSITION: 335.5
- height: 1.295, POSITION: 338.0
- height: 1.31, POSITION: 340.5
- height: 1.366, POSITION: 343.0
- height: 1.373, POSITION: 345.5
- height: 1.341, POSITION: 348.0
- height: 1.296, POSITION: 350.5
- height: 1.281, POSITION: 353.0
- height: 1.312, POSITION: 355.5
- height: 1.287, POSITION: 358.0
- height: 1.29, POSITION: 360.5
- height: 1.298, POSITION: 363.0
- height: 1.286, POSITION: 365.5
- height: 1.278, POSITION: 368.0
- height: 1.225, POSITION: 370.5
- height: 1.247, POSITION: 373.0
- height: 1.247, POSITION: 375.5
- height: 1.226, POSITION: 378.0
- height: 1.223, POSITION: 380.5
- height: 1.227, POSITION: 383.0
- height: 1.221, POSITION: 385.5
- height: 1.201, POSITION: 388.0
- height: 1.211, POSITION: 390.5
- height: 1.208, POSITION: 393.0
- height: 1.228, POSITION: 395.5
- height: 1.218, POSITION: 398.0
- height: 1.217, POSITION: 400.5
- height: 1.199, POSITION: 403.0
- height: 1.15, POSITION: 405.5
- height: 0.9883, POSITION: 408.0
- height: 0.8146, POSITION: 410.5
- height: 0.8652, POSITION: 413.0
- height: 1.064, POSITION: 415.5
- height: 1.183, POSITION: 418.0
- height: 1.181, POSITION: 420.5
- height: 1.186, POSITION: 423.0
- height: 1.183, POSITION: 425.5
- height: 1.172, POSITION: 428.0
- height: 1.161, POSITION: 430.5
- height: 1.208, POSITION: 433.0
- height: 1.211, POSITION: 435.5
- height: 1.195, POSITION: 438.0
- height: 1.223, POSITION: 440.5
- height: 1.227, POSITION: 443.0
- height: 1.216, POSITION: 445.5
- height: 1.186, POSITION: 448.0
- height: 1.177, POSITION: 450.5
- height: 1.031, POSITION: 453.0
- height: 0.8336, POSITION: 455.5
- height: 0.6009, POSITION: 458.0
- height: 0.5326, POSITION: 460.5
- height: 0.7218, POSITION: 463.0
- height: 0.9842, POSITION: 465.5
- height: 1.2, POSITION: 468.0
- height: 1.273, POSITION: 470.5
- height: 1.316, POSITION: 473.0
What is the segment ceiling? 1.315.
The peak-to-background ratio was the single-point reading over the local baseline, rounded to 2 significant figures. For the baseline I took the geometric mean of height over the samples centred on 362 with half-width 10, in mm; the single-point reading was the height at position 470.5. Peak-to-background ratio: 0.99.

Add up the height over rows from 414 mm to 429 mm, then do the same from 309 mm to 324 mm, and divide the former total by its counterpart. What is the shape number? 0.85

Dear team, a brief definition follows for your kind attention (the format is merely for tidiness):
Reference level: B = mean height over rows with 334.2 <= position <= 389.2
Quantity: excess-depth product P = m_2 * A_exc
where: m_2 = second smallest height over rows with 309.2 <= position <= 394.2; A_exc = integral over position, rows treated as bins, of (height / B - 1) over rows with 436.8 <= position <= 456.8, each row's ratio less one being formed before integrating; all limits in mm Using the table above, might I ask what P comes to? -2.7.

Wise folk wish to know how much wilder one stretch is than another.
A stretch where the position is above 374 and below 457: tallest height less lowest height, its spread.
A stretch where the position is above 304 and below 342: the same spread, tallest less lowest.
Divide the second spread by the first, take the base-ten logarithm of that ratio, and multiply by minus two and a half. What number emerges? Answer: 1.27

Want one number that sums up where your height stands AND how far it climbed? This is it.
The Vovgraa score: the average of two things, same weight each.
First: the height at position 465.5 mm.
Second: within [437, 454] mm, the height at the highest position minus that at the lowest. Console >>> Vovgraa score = 0.41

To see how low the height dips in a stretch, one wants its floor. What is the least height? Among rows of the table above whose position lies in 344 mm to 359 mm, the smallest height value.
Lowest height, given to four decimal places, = 1.2810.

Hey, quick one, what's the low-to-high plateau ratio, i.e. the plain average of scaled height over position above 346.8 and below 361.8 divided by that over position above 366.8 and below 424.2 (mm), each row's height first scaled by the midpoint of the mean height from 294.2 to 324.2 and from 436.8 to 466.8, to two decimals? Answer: 1.12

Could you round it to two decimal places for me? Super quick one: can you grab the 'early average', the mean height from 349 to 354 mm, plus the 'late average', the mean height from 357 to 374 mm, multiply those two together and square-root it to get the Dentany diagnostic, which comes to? 1.28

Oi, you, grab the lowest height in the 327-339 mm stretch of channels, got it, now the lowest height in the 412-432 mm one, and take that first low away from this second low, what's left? -0.43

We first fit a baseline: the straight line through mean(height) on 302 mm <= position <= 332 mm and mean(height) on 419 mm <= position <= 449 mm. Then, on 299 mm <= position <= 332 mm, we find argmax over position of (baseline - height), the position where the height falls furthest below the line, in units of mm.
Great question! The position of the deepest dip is 330.5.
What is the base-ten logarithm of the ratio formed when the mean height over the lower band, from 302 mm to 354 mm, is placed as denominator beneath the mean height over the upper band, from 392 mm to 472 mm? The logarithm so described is -0.09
